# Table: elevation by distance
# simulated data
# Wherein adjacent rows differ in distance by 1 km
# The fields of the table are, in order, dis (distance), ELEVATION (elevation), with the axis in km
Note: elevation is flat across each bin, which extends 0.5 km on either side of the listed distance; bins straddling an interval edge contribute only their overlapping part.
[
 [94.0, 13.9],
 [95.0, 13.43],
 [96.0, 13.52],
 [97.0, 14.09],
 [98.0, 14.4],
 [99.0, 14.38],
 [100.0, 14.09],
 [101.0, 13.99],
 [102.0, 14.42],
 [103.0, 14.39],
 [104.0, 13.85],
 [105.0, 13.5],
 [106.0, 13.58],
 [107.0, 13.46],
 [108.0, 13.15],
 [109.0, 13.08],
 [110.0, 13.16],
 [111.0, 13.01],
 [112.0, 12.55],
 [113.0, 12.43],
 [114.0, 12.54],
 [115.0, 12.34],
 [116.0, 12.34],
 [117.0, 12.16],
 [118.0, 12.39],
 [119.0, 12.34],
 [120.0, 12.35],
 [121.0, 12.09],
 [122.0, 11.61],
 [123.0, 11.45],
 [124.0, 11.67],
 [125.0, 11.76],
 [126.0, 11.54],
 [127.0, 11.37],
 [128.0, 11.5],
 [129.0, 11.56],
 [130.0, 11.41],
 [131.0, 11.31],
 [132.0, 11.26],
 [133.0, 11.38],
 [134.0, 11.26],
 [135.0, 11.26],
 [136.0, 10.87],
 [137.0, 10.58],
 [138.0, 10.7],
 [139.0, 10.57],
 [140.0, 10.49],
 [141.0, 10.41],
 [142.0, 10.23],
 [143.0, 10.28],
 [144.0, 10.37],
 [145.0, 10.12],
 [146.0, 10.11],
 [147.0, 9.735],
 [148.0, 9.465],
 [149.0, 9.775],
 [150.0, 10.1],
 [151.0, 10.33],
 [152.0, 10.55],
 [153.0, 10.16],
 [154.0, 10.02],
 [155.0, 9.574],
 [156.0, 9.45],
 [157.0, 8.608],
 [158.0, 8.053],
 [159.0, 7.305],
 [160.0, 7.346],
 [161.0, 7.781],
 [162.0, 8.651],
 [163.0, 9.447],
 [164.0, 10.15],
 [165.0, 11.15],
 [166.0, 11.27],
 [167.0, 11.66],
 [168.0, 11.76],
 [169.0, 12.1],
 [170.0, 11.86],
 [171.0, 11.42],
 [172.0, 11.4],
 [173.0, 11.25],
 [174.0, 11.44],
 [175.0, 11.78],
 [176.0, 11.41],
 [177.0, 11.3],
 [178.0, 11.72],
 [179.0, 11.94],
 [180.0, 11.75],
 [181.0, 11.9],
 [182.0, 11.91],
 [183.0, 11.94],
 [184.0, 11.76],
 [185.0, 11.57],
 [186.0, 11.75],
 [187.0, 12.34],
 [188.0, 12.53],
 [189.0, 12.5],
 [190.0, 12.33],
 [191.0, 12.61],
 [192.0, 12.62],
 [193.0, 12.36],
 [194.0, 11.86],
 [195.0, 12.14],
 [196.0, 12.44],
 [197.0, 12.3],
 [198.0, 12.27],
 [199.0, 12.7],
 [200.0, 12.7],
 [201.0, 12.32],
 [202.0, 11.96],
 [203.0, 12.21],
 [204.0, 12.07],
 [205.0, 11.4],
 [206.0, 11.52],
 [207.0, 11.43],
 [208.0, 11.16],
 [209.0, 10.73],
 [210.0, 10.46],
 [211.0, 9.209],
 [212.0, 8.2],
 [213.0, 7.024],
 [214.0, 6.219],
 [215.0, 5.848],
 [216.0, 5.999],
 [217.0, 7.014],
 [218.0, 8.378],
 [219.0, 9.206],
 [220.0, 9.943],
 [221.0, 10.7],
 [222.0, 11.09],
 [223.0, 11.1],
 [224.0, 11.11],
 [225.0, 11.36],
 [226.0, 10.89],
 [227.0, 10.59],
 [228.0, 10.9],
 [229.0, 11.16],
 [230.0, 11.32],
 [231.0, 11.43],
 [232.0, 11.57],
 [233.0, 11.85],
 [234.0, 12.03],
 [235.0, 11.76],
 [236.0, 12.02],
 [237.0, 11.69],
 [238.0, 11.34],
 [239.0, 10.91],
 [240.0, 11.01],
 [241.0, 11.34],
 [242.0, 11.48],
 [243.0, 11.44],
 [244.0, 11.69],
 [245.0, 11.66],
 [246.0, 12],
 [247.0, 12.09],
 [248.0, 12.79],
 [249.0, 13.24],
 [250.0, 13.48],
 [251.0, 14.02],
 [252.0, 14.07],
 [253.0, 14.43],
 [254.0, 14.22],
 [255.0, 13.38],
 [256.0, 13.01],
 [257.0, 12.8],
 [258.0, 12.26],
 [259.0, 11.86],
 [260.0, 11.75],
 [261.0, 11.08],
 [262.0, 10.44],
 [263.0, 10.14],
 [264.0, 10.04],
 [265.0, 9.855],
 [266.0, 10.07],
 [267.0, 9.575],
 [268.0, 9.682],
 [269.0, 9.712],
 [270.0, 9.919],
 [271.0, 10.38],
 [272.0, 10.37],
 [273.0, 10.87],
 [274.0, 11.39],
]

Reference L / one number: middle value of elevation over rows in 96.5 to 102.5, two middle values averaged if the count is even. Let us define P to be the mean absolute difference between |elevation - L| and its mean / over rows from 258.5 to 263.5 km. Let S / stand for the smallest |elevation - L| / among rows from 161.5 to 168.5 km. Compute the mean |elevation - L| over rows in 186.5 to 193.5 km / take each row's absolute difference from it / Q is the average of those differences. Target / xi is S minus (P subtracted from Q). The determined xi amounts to 3.0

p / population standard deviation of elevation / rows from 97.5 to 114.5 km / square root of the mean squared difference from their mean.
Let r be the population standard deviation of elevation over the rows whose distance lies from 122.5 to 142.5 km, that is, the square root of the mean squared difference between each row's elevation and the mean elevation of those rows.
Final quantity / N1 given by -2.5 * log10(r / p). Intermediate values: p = 0.67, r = 0.46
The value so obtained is 0.4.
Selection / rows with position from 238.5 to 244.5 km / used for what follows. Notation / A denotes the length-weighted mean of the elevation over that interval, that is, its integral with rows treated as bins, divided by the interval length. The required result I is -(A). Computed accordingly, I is -11.3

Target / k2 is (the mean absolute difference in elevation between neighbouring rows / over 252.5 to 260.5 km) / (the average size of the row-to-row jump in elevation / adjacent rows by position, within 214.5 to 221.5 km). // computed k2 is 0.47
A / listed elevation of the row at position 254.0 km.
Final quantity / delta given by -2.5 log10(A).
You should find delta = -2.9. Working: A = 14.22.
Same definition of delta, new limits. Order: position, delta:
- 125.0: -2.7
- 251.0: -2.9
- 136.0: -2.6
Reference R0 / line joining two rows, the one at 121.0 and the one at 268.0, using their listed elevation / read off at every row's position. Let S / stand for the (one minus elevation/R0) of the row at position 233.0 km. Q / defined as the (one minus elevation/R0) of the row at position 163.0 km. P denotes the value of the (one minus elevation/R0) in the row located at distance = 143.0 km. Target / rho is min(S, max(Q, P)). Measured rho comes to -0.16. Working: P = 0.12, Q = 0.17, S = -0.16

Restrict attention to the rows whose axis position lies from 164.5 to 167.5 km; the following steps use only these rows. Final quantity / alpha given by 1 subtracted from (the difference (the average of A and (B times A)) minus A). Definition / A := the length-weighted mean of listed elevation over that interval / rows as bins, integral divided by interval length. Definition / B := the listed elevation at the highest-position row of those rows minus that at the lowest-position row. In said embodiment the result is -3.8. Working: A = 11.4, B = 0.51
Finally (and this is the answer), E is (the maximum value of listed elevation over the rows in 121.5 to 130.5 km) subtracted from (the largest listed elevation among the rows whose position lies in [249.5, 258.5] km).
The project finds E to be 2.7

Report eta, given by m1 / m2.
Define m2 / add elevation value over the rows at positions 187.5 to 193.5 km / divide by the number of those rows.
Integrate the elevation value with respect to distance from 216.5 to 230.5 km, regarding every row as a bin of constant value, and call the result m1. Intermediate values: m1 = 145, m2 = 12.5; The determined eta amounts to 12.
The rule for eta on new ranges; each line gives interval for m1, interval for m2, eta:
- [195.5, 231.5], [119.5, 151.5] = 35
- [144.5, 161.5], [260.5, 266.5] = 15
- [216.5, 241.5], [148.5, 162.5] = 30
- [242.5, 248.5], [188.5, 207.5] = 6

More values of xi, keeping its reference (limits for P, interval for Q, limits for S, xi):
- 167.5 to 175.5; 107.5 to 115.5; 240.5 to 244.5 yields 2.5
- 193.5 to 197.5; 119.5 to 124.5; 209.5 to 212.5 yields 3.7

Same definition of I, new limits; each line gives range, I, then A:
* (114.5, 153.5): -11.1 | 11.1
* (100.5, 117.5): -13.2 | 13.2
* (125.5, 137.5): -11.3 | 11.3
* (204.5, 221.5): -9.1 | 9.1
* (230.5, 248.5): -11.7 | 11.7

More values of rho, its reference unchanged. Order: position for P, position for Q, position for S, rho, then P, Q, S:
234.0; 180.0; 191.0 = -0.15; -0.17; -0.06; -0.15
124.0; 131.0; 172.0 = -0.01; 0.03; 0.05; -0.01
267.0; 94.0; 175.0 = -0.05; 0.01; -0.11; -0.05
